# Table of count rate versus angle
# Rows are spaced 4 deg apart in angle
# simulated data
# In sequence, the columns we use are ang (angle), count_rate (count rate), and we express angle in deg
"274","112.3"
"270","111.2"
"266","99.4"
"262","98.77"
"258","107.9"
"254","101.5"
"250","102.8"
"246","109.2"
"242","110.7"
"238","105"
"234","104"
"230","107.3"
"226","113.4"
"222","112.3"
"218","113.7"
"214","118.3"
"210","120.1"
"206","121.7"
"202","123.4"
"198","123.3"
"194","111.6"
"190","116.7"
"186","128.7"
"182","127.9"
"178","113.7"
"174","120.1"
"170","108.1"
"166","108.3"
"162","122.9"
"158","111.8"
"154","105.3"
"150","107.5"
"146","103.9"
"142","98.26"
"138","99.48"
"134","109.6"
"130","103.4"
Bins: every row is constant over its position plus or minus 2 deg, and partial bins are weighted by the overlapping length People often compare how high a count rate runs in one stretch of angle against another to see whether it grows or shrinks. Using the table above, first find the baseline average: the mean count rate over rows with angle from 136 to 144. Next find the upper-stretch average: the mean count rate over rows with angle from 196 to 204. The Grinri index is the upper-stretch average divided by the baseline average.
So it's 1.25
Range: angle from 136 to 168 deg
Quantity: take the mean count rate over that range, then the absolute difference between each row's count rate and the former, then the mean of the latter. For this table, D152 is 5.4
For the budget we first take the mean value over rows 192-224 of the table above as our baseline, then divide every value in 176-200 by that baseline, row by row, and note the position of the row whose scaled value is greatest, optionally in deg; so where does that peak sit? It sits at 186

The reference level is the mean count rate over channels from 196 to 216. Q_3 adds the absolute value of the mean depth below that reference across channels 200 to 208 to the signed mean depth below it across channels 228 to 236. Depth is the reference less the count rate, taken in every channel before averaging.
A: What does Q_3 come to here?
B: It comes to 17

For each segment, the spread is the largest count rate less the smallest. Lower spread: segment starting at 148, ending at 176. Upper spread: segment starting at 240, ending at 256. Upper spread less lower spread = -8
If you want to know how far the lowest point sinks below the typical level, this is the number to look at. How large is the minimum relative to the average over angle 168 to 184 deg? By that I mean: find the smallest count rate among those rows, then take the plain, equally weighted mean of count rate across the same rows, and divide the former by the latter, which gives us 0.920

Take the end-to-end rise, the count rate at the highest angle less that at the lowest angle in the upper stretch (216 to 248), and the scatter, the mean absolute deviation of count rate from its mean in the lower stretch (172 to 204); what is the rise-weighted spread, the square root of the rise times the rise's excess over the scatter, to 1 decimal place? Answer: 6.6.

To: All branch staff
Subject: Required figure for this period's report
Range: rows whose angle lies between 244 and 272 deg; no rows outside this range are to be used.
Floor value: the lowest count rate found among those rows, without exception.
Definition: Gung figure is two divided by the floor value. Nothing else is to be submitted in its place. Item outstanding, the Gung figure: 0.0202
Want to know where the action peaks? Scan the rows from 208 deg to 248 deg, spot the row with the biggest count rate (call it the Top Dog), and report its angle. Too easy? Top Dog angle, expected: 210 deg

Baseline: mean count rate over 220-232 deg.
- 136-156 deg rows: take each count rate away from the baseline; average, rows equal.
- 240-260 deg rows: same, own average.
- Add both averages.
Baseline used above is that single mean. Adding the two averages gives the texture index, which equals 13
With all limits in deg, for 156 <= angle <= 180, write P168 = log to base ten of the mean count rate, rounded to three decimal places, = 2.057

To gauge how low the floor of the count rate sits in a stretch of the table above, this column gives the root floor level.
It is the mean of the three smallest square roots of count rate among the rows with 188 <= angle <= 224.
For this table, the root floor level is 10.6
